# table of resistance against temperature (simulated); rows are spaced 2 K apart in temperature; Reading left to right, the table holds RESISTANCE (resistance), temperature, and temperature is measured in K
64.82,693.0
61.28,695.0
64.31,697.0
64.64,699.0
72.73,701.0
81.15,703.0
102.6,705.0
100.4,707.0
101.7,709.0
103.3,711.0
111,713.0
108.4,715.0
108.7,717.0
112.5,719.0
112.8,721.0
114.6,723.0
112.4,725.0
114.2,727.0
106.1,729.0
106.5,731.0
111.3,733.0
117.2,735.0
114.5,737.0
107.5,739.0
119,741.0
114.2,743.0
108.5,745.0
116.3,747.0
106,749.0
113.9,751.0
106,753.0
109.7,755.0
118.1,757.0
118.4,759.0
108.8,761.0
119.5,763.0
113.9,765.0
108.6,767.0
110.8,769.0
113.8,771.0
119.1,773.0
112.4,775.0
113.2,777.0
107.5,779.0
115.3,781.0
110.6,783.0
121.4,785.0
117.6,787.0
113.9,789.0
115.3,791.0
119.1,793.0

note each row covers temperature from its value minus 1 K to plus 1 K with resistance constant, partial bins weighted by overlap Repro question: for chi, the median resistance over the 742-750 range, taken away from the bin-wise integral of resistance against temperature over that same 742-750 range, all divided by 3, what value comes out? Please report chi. 260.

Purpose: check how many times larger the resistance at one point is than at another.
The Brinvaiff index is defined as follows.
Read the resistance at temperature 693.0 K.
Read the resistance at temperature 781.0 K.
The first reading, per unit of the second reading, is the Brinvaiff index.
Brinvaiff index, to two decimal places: 0.56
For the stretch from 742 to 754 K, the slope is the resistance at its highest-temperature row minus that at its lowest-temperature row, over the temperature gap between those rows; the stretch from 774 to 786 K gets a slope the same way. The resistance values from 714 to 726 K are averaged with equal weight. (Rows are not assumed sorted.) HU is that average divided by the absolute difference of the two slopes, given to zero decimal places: 65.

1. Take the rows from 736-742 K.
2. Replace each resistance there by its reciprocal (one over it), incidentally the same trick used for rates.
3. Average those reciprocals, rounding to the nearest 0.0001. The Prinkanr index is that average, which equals 0.0088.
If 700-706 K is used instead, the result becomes 0.0119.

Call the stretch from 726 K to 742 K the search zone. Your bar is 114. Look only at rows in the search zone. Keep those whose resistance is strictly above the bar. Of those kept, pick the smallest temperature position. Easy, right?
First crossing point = 727.0 K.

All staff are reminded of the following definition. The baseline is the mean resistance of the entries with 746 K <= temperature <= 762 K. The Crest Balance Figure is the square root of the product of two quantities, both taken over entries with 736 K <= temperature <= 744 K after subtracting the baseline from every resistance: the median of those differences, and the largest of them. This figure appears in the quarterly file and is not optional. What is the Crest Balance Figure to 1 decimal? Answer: 3.9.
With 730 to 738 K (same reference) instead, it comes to 1.9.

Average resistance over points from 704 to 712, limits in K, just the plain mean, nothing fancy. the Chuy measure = 102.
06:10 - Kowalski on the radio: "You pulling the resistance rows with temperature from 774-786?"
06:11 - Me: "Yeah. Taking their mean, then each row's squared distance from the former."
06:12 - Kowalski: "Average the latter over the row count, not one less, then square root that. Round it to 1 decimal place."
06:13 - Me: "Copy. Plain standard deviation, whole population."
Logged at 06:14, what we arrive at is 4.3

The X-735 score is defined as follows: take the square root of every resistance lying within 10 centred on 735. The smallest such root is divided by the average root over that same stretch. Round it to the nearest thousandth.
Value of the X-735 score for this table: 0.978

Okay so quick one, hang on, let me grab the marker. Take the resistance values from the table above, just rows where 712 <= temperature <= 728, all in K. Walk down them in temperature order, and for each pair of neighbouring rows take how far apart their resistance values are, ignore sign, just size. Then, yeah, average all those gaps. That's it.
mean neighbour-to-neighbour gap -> 1.8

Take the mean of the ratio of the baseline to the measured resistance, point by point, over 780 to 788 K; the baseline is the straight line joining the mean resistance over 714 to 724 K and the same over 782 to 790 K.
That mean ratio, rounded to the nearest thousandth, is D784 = 0.997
